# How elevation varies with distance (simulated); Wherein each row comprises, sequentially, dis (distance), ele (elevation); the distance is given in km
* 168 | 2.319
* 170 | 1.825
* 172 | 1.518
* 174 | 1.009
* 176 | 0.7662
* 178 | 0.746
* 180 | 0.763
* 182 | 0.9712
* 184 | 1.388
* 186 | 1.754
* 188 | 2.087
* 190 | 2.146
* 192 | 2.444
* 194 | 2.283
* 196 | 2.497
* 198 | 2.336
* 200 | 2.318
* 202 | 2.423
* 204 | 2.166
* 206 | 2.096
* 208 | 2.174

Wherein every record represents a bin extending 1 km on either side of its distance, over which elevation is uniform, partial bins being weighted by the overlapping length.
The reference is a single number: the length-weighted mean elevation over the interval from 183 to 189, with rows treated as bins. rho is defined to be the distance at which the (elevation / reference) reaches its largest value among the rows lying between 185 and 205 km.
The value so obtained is 196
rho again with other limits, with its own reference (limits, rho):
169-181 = 170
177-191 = 190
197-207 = 202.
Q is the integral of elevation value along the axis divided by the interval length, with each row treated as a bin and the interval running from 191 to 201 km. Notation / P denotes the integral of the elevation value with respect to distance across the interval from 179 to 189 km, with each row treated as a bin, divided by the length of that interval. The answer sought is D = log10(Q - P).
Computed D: -0.007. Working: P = 1.4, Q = 2.38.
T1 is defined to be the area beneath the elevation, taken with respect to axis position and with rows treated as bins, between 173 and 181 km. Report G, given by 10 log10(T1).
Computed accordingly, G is 8.2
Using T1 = 7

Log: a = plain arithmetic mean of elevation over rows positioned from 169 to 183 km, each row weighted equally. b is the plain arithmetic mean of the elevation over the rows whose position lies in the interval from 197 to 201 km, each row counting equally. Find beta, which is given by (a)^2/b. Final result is 0.5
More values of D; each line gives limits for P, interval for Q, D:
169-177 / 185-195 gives -0.064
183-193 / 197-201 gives -0.440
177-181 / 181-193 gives 0.019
